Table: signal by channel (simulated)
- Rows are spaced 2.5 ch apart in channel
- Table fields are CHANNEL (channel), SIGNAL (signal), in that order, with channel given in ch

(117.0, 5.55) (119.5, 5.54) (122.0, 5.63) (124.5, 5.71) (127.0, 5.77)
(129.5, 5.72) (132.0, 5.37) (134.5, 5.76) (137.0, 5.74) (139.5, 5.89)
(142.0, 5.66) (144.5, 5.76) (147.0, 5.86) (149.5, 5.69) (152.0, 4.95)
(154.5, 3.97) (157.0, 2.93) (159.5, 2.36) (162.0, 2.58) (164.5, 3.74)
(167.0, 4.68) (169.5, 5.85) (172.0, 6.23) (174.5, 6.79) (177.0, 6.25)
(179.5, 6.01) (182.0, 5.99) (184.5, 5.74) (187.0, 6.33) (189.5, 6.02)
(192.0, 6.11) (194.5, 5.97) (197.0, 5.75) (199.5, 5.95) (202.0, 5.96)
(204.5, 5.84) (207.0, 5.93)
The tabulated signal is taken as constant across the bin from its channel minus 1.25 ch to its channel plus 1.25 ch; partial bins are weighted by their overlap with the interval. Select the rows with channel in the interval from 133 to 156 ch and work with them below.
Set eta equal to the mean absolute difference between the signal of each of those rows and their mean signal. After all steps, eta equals 0.45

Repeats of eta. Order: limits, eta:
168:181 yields 0.24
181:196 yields 0.13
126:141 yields 0.11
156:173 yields 1.31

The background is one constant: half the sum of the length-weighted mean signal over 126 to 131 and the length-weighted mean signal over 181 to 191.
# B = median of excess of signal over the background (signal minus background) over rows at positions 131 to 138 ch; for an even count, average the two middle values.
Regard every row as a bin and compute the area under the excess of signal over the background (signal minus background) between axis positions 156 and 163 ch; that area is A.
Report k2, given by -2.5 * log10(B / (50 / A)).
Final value 3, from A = -22.8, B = -0.1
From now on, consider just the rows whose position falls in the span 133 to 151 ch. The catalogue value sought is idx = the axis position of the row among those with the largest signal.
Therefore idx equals 139.5 ch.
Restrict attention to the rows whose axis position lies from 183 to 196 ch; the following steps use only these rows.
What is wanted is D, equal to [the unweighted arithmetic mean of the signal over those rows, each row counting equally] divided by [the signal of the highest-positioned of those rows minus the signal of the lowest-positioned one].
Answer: 26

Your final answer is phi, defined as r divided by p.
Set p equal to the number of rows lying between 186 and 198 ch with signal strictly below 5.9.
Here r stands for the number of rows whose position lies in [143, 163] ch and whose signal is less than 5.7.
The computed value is 6.0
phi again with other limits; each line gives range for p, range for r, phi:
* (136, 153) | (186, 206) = 0.0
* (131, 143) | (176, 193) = 0.0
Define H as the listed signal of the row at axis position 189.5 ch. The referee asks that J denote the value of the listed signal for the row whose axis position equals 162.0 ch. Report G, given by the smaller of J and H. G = 2.58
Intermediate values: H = 6.02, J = 2.58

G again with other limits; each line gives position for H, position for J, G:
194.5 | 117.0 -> 5.55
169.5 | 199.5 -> 5.85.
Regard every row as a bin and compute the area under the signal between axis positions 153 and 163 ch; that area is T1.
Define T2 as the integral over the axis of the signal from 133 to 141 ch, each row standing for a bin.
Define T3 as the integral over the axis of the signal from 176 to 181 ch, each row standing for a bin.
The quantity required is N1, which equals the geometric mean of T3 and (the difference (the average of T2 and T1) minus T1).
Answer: 16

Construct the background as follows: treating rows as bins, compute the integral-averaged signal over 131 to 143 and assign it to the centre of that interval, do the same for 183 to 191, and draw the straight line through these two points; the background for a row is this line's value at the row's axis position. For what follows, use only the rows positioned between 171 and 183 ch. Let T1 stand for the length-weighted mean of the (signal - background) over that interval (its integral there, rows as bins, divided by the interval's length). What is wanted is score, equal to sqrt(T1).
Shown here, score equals 0.54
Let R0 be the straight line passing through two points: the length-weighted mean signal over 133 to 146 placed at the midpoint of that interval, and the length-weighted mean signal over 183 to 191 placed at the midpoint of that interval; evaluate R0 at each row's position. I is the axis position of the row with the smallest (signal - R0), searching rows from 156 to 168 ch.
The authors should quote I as 159.5 ch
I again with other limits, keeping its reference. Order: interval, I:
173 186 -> 184.5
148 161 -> 159.5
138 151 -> 149.5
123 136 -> 132.0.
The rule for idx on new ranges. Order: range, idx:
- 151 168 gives 152.0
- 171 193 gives 174.5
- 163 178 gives 174.5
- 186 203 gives 187.0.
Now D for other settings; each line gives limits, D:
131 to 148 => 12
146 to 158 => -2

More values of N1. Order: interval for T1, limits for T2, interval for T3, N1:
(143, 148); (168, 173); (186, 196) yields 5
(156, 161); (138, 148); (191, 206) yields 45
